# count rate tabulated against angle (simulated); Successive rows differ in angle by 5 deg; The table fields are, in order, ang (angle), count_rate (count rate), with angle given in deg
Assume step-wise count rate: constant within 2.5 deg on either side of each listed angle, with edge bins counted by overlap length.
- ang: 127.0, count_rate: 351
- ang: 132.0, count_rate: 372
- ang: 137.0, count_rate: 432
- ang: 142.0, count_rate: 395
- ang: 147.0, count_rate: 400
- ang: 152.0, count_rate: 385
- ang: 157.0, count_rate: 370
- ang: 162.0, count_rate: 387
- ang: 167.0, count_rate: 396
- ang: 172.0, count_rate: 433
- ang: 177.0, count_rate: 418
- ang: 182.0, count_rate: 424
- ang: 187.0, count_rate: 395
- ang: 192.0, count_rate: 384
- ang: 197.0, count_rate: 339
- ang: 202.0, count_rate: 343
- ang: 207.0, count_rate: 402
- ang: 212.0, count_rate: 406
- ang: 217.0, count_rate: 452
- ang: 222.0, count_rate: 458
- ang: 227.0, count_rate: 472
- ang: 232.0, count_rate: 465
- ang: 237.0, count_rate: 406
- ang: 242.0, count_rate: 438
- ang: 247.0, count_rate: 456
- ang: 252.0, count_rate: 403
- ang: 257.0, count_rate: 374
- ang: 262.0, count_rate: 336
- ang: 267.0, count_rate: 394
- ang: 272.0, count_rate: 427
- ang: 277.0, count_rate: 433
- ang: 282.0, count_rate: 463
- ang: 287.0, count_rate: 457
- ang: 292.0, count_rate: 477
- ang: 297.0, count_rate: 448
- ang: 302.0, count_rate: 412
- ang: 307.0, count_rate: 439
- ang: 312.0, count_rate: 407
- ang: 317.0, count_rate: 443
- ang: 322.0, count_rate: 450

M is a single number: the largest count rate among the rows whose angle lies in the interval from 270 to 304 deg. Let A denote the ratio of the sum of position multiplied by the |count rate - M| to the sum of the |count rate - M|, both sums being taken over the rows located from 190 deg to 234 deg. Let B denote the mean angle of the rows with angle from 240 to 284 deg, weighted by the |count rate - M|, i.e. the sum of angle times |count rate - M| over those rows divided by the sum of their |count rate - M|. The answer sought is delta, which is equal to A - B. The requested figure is -57.9 deg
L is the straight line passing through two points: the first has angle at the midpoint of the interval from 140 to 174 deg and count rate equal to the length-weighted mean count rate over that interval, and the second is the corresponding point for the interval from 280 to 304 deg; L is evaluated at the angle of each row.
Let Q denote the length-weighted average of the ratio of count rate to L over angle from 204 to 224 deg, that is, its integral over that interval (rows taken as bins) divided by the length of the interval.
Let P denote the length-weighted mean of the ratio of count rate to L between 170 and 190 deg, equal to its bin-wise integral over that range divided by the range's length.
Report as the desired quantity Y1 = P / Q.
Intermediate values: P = 1.03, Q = 1.02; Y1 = 1.01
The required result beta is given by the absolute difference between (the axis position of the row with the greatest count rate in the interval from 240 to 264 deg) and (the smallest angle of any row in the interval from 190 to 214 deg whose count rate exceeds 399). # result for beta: 40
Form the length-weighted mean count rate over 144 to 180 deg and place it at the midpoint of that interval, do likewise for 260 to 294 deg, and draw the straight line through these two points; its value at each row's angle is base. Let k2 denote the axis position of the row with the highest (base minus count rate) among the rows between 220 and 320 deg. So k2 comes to 262.0 deg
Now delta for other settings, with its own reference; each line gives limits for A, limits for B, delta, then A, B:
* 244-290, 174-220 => 66.8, 263.4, 196.6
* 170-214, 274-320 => -106.1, 194.5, 300.6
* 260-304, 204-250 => 51.7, 275.4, 223.6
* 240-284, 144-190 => 95.9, 261.1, 165.3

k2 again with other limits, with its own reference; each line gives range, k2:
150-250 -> 197.0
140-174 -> 157.0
